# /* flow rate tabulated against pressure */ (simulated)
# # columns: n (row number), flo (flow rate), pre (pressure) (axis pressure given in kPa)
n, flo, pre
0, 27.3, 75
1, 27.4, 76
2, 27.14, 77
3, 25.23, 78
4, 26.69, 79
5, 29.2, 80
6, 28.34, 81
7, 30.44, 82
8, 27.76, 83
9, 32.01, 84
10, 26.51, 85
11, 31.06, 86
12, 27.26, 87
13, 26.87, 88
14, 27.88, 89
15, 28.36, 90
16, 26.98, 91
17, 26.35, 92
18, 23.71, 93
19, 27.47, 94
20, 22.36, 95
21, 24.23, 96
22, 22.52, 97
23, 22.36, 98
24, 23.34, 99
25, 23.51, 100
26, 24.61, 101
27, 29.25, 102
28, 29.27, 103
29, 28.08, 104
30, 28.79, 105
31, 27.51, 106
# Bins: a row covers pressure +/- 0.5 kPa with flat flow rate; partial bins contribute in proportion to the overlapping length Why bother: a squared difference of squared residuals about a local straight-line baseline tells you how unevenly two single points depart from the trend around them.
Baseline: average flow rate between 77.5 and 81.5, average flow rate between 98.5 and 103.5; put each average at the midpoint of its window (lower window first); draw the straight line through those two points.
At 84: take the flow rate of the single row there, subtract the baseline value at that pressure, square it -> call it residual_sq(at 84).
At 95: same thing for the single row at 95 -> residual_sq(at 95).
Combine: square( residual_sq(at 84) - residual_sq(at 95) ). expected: 67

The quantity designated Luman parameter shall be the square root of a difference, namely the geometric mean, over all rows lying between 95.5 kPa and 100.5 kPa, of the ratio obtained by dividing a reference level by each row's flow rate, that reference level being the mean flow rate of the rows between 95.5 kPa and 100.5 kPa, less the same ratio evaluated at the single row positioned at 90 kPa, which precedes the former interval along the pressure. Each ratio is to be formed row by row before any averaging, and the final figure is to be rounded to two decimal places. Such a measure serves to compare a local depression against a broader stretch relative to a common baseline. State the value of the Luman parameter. 0.43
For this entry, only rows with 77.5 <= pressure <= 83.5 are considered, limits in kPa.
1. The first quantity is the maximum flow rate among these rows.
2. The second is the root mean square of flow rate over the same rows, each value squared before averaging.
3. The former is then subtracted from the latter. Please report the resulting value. -2.4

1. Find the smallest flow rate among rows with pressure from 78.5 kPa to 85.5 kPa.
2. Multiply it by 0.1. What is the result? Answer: 2.7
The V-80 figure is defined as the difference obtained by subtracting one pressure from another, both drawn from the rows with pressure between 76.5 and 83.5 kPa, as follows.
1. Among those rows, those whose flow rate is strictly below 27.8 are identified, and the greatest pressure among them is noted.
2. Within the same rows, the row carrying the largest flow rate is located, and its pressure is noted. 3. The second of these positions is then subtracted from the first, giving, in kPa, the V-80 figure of 1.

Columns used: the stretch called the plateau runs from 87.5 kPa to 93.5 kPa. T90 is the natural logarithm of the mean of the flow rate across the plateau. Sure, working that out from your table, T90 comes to 3.28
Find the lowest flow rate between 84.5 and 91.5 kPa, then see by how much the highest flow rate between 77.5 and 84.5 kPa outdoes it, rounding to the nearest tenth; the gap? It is 5.5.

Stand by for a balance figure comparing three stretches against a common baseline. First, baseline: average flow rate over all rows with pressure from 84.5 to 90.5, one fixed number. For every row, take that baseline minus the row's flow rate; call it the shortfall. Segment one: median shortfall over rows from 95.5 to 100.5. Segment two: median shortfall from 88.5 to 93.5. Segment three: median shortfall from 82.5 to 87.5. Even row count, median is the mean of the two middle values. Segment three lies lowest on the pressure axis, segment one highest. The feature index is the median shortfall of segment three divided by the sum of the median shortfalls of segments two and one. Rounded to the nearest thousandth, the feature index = 0.041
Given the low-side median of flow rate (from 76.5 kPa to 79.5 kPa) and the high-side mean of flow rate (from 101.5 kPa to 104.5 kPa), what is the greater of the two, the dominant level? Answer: 28.9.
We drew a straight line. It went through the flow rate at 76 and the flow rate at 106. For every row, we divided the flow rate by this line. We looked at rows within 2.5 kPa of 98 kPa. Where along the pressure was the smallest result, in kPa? 98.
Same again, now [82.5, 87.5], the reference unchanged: 85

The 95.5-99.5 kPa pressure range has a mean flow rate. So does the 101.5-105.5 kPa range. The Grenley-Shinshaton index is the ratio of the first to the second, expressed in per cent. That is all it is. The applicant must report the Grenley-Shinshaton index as 80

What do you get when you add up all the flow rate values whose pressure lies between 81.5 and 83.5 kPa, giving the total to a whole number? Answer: 58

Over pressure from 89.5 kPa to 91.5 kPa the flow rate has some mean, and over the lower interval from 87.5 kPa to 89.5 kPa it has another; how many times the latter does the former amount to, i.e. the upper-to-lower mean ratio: 1.01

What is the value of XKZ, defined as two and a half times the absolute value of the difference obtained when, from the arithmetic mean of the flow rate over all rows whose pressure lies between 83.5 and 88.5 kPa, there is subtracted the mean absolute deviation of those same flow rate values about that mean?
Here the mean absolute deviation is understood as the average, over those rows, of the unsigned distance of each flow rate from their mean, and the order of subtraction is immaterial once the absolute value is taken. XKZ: 66.3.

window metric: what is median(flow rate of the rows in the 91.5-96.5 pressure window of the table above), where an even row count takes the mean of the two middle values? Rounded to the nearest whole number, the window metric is 24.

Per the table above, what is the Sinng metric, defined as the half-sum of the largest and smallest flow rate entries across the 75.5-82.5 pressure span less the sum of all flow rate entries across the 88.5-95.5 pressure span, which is -155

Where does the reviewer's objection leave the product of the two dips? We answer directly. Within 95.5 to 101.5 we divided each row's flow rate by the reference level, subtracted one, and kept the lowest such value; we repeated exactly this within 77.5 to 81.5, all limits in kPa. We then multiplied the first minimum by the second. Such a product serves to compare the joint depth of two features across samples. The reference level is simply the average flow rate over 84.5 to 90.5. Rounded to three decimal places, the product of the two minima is 0.020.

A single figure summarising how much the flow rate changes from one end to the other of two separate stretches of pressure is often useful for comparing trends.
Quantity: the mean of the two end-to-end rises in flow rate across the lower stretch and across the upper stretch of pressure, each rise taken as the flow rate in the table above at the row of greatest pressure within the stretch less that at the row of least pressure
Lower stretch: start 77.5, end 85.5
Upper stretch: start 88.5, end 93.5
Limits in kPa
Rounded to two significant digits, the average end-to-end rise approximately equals -1.4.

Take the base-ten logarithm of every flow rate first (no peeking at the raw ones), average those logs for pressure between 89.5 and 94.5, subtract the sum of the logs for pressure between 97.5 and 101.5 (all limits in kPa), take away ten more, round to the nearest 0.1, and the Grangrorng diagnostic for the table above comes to -14.1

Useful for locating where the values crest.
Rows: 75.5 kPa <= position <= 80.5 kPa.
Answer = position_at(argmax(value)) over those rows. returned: 80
